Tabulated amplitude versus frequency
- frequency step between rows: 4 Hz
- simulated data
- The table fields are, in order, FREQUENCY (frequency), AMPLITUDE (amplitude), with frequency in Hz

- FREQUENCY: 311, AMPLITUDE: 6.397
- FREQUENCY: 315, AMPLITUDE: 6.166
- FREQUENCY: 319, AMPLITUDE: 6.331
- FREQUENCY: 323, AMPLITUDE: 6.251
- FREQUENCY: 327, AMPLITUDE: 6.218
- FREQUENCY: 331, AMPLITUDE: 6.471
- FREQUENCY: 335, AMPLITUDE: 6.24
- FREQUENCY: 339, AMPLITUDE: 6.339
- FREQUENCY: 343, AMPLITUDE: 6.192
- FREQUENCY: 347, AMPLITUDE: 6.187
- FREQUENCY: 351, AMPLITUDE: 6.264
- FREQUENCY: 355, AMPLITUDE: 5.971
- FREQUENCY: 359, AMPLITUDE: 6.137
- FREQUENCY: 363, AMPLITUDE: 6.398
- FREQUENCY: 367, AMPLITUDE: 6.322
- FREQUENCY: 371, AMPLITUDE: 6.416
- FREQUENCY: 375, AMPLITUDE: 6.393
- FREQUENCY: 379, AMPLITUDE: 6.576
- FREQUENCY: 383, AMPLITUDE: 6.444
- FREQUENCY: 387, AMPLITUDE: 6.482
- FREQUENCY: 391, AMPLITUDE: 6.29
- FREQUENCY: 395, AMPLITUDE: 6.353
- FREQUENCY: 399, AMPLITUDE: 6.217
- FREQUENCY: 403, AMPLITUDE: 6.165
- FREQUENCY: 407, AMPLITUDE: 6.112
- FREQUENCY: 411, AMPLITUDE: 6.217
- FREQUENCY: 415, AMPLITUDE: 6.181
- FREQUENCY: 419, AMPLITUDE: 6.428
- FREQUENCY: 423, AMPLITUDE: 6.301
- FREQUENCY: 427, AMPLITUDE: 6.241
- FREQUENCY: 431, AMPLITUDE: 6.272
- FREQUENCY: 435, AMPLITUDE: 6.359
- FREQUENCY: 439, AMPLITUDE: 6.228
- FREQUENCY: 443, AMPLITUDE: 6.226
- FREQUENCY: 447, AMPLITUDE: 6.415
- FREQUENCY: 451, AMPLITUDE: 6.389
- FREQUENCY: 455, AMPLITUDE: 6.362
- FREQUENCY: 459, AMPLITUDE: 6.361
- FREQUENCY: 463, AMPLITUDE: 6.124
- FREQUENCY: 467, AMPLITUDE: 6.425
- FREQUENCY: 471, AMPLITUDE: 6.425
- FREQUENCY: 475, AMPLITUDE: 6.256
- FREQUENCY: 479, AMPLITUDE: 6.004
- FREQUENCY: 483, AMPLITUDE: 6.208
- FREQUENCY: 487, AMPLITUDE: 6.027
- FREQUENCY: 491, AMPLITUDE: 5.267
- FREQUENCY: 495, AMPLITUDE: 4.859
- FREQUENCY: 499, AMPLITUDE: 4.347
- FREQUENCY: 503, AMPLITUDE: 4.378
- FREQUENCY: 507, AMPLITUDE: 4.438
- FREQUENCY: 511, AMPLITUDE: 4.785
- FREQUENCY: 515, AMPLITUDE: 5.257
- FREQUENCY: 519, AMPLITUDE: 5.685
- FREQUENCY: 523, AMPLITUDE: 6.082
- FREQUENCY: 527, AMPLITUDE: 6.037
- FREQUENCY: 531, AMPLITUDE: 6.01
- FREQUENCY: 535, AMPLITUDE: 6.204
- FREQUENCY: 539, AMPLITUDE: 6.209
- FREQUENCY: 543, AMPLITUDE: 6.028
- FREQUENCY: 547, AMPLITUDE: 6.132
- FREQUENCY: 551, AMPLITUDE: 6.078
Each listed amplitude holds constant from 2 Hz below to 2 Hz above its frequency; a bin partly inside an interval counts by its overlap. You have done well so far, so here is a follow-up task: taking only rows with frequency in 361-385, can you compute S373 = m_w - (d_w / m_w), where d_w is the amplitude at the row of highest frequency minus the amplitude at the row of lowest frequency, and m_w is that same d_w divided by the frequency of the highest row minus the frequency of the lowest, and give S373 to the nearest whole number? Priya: -20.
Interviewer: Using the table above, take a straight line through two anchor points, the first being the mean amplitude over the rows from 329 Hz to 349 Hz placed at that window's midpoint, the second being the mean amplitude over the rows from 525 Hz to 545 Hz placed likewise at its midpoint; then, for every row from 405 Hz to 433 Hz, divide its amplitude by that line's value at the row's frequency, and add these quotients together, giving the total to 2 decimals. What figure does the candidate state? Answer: 7.05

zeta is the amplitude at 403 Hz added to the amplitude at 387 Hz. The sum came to 12.6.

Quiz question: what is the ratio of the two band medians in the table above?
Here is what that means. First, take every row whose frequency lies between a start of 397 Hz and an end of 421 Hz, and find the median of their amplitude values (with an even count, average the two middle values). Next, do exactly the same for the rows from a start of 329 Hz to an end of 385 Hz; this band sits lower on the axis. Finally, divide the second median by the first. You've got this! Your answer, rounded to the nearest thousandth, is 1.021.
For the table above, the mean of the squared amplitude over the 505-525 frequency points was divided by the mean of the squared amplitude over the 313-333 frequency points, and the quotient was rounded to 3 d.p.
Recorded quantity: 0.706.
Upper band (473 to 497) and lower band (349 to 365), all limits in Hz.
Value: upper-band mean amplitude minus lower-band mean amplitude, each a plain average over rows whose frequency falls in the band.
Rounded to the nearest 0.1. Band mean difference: -0.4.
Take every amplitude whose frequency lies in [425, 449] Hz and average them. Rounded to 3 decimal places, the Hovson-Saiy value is 6.290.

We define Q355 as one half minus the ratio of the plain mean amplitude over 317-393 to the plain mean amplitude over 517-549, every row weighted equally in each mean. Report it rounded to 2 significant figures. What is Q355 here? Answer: -0.54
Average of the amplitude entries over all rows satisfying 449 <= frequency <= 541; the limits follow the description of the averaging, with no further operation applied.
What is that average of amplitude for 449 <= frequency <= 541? 5.75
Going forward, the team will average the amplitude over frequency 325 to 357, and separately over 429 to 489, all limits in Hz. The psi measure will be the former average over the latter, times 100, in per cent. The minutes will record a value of 99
